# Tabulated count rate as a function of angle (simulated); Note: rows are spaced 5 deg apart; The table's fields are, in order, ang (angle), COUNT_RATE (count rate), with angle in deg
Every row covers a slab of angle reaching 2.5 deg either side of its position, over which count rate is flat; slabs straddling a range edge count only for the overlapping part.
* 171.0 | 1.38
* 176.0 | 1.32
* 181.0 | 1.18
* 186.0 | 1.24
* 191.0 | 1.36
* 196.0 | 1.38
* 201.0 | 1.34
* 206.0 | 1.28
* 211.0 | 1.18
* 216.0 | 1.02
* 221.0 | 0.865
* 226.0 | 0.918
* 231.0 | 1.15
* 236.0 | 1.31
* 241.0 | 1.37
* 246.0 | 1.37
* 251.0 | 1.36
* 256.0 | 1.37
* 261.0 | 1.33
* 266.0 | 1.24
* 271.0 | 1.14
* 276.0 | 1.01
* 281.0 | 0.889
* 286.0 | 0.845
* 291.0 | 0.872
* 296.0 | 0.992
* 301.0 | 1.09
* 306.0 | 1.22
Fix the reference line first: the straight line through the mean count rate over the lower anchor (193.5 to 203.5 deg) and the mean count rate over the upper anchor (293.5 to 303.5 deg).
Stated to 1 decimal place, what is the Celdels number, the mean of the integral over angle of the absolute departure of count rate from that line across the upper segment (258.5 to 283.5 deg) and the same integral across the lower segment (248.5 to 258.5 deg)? 2.4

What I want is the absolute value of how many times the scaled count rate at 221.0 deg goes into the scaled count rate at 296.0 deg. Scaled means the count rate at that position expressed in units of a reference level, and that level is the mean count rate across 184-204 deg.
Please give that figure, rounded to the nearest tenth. 1.1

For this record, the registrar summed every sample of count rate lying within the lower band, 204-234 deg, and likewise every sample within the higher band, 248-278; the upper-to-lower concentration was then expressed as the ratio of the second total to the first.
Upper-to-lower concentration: 1.2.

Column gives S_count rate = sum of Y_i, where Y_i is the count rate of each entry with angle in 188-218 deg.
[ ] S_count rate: 7.6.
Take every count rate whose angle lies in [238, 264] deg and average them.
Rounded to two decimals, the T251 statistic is 1.36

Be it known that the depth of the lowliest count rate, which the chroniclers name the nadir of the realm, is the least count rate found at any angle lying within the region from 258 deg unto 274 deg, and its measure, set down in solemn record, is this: 1.14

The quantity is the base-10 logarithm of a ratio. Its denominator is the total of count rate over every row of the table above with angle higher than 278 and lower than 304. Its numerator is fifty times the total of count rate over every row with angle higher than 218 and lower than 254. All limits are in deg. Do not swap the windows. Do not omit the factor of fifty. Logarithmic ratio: 1.95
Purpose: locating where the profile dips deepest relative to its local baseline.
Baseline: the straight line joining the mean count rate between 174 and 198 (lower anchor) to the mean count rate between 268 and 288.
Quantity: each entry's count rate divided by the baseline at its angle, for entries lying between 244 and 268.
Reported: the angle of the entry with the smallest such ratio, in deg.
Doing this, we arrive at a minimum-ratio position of 266.0 deg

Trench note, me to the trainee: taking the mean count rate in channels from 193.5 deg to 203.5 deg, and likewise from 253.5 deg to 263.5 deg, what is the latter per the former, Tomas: 1.0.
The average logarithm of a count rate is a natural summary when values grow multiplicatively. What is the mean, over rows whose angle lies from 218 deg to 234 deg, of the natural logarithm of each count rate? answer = 0.0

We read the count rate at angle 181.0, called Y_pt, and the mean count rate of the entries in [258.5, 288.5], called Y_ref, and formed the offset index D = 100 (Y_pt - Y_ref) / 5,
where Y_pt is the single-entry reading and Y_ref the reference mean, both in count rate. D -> 2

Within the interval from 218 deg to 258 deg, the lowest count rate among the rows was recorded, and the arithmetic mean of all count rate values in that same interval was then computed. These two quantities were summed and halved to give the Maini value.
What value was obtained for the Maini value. 1.04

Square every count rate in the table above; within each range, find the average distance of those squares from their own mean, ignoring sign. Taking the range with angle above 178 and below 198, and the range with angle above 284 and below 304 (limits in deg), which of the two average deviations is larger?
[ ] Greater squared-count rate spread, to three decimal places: 0.206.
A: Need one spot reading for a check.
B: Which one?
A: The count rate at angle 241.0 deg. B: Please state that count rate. 1.37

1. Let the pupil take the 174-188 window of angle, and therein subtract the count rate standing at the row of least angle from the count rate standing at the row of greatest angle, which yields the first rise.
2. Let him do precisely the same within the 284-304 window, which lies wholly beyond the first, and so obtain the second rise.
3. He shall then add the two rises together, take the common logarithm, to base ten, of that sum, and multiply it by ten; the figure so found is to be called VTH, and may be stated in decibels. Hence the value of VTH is -8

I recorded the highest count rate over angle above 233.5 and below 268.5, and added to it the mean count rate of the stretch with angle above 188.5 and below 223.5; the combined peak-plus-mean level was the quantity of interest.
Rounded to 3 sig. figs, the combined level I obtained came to 2.57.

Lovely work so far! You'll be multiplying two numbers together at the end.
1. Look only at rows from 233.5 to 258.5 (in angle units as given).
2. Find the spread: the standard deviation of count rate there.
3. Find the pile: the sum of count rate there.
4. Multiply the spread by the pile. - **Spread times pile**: 0.2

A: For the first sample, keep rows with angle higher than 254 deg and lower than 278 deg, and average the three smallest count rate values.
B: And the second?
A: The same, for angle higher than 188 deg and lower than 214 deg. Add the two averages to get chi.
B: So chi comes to 2.4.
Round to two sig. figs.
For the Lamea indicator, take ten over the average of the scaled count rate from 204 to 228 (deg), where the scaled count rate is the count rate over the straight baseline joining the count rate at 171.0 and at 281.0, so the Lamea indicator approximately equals 11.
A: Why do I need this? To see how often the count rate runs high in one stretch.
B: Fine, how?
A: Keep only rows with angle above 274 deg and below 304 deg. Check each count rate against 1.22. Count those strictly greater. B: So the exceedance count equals 0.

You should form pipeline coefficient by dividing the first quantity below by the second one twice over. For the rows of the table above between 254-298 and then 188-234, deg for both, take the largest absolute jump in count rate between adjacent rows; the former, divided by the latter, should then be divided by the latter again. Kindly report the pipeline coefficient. 2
